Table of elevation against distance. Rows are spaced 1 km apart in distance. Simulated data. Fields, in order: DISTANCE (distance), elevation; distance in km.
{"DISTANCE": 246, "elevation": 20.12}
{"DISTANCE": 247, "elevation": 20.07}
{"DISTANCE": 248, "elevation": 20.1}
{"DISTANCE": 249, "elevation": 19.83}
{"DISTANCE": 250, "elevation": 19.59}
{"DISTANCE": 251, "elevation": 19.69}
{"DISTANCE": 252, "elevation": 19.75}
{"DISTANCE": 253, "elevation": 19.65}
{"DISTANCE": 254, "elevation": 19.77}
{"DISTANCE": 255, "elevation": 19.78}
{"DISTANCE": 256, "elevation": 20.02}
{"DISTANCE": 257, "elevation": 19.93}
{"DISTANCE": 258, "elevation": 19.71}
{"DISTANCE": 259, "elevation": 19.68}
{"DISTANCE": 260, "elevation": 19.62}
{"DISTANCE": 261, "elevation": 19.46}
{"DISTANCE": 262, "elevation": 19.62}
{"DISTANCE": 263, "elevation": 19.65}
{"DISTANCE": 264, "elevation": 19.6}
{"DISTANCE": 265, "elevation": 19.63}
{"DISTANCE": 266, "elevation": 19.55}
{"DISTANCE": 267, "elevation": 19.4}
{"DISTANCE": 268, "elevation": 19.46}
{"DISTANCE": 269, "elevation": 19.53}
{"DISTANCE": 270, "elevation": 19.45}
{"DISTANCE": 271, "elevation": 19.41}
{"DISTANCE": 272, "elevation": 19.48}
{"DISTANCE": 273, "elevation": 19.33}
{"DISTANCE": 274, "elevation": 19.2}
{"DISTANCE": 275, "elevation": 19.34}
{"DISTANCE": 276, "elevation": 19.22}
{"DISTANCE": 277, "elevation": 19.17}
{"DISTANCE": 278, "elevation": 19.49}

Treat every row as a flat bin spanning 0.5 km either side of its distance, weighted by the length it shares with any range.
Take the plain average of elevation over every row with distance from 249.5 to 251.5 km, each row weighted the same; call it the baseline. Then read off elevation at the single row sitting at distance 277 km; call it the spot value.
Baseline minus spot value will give 0.47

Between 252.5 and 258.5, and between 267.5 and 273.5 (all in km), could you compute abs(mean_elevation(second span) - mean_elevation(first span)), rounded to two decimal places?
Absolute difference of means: 0.37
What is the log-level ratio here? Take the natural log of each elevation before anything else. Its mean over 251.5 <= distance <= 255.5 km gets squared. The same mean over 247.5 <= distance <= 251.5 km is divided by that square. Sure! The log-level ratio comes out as 0.336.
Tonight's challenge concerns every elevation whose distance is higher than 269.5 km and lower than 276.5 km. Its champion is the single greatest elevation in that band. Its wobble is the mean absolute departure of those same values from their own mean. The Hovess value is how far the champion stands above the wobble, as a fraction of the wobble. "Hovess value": 227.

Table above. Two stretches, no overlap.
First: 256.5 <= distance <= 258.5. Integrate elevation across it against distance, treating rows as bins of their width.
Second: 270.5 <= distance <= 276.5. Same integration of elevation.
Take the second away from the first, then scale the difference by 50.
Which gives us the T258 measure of -3817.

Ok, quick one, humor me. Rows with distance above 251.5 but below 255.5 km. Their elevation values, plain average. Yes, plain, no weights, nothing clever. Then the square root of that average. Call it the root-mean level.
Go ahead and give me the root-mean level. 4.44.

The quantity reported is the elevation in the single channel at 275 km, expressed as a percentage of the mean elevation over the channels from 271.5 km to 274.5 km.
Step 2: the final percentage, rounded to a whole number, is 100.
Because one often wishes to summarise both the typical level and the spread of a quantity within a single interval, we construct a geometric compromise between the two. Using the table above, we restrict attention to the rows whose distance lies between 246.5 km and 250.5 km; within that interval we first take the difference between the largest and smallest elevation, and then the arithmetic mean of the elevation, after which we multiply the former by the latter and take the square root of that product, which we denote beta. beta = 3.19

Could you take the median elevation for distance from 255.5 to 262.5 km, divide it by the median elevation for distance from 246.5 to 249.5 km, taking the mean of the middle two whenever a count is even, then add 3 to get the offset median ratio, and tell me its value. 3.981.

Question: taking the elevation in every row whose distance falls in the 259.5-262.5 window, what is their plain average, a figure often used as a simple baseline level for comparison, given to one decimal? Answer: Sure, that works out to 19.6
